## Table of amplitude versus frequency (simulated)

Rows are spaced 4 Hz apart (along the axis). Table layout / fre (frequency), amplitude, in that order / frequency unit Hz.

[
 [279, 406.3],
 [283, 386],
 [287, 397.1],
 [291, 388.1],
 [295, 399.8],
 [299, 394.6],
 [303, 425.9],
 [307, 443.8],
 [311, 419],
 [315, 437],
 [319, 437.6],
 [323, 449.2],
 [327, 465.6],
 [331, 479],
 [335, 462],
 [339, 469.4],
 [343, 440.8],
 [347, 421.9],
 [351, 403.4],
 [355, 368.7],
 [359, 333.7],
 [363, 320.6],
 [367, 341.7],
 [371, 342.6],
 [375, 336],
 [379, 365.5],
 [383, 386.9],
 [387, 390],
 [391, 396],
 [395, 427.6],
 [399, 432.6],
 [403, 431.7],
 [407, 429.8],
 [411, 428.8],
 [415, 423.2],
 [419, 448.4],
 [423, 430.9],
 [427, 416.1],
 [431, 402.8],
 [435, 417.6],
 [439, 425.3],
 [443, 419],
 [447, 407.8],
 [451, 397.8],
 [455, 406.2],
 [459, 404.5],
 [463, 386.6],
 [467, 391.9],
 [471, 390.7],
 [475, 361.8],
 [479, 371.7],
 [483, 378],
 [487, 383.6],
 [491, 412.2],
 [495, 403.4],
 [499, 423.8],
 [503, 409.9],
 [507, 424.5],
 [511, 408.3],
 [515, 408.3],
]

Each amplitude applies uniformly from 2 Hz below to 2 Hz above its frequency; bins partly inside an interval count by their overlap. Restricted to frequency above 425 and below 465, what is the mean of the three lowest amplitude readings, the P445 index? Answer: 396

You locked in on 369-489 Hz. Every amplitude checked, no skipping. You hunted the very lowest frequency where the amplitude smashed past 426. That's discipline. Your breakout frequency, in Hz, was 395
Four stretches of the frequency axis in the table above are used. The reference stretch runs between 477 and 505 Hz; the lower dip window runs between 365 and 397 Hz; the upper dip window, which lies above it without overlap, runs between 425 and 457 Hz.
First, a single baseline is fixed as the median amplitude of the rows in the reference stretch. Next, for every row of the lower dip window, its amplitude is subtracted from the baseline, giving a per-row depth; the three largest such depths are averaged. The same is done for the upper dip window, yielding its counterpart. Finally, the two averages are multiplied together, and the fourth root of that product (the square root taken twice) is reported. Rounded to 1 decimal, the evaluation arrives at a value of 2.9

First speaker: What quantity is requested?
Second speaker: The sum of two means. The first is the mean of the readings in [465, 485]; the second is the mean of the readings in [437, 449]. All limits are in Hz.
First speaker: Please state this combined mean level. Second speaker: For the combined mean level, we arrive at 796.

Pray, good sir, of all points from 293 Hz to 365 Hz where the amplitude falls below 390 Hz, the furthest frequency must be 363 Hz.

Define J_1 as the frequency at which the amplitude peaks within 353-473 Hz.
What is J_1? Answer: 419 Hz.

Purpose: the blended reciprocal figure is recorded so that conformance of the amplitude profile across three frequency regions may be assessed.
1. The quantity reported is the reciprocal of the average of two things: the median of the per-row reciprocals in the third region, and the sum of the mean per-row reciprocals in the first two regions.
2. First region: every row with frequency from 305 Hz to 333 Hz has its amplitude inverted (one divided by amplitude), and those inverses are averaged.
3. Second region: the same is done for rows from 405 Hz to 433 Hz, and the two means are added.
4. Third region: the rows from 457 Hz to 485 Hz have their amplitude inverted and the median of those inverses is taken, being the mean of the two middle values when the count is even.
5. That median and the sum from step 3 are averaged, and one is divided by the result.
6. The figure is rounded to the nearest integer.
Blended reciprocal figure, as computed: 279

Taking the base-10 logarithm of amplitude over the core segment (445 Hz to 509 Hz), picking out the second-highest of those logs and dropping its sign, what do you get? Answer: 2.63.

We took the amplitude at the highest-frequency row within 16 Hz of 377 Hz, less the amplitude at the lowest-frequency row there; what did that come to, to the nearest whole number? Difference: 75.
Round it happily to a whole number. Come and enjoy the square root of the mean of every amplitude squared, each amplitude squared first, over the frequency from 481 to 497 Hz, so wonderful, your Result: 395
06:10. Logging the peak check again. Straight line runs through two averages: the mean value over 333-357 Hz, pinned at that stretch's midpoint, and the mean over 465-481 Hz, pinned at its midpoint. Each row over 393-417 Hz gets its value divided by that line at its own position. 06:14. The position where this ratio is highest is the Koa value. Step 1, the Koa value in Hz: 411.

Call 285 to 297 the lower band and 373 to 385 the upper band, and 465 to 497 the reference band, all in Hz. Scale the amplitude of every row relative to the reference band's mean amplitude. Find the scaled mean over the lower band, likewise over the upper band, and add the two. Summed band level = 1.96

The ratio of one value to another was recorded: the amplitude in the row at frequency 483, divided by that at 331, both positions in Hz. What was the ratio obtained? 0.79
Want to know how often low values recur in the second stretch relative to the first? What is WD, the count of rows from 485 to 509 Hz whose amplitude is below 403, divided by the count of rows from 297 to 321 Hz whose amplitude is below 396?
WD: 1.0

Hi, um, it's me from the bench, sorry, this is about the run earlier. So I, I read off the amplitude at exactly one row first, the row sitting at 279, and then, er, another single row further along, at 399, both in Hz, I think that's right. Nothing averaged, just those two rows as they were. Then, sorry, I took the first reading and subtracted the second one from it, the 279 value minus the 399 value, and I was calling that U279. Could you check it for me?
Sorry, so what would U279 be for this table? -26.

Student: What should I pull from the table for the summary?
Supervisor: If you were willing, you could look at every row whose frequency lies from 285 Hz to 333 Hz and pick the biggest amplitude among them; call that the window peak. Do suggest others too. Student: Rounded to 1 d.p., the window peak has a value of 479.0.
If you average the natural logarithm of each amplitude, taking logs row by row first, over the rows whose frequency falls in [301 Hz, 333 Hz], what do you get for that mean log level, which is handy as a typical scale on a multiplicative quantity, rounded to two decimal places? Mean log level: 6.10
